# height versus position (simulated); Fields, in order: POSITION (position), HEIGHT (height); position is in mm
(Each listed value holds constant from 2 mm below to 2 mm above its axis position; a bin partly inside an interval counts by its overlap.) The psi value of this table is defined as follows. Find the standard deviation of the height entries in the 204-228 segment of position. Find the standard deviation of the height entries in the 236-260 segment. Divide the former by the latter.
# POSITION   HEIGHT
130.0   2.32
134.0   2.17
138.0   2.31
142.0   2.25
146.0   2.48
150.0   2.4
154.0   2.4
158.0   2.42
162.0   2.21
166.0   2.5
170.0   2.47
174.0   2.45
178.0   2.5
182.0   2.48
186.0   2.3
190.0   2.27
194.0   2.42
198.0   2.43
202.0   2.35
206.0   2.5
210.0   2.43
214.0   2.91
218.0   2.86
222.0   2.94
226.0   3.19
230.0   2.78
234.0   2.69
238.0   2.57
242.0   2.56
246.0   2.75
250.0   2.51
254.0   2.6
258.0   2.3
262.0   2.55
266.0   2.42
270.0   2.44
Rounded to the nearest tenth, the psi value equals 2.0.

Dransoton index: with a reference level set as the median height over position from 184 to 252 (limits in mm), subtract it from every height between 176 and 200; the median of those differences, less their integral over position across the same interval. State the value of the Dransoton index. 3.7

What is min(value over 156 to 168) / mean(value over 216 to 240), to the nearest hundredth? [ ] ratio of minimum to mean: 0.78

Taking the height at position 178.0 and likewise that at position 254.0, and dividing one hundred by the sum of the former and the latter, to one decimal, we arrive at 19.6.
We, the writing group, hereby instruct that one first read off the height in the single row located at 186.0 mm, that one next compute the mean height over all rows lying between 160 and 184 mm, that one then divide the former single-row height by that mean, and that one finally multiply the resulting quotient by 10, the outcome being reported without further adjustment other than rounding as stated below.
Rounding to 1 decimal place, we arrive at 9.4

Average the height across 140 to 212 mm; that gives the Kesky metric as 2.40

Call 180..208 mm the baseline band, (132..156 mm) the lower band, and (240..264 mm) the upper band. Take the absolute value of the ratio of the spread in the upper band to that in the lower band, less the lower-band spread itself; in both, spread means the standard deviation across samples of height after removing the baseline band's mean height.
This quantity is 1.2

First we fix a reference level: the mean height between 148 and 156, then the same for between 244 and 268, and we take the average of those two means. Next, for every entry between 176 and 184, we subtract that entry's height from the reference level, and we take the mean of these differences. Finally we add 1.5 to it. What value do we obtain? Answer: 1.47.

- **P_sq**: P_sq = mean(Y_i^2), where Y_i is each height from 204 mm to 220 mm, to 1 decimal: 7.2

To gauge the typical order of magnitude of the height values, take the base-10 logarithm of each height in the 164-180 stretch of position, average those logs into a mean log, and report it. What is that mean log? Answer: 0.394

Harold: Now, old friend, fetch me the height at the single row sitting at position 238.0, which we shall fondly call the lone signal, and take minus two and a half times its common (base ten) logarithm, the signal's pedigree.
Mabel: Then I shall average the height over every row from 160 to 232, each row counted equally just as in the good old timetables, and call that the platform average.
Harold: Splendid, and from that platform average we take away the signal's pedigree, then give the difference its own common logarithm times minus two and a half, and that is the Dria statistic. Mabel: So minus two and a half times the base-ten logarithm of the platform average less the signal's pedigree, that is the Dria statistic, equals -1.38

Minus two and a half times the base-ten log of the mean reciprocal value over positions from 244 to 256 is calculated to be 1.04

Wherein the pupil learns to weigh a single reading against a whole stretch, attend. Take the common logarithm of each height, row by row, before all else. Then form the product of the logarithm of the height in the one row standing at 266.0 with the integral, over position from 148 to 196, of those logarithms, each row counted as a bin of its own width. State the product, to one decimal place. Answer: 7.0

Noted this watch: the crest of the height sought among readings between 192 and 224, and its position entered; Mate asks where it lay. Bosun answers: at 222.0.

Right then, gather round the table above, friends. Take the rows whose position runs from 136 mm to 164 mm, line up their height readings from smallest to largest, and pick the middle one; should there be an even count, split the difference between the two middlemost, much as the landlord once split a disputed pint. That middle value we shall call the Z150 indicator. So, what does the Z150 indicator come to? 2.40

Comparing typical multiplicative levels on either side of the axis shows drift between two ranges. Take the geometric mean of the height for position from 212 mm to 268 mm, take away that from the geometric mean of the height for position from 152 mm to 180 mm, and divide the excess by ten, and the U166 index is -0.026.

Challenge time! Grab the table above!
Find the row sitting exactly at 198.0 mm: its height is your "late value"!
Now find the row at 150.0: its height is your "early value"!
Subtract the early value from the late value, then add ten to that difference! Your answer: 10.0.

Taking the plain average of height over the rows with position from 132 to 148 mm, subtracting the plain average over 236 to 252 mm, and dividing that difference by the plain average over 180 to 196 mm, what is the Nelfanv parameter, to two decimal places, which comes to -0.12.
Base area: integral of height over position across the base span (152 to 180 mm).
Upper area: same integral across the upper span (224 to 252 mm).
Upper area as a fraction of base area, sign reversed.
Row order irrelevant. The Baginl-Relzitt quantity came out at -1.12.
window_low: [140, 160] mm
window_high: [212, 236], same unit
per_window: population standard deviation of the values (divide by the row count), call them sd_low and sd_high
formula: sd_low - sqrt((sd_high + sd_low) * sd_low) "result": -0.057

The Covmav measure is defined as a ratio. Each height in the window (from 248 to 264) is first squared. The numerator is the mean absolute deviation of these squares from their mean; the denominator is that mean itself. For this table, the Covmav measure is 0.074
